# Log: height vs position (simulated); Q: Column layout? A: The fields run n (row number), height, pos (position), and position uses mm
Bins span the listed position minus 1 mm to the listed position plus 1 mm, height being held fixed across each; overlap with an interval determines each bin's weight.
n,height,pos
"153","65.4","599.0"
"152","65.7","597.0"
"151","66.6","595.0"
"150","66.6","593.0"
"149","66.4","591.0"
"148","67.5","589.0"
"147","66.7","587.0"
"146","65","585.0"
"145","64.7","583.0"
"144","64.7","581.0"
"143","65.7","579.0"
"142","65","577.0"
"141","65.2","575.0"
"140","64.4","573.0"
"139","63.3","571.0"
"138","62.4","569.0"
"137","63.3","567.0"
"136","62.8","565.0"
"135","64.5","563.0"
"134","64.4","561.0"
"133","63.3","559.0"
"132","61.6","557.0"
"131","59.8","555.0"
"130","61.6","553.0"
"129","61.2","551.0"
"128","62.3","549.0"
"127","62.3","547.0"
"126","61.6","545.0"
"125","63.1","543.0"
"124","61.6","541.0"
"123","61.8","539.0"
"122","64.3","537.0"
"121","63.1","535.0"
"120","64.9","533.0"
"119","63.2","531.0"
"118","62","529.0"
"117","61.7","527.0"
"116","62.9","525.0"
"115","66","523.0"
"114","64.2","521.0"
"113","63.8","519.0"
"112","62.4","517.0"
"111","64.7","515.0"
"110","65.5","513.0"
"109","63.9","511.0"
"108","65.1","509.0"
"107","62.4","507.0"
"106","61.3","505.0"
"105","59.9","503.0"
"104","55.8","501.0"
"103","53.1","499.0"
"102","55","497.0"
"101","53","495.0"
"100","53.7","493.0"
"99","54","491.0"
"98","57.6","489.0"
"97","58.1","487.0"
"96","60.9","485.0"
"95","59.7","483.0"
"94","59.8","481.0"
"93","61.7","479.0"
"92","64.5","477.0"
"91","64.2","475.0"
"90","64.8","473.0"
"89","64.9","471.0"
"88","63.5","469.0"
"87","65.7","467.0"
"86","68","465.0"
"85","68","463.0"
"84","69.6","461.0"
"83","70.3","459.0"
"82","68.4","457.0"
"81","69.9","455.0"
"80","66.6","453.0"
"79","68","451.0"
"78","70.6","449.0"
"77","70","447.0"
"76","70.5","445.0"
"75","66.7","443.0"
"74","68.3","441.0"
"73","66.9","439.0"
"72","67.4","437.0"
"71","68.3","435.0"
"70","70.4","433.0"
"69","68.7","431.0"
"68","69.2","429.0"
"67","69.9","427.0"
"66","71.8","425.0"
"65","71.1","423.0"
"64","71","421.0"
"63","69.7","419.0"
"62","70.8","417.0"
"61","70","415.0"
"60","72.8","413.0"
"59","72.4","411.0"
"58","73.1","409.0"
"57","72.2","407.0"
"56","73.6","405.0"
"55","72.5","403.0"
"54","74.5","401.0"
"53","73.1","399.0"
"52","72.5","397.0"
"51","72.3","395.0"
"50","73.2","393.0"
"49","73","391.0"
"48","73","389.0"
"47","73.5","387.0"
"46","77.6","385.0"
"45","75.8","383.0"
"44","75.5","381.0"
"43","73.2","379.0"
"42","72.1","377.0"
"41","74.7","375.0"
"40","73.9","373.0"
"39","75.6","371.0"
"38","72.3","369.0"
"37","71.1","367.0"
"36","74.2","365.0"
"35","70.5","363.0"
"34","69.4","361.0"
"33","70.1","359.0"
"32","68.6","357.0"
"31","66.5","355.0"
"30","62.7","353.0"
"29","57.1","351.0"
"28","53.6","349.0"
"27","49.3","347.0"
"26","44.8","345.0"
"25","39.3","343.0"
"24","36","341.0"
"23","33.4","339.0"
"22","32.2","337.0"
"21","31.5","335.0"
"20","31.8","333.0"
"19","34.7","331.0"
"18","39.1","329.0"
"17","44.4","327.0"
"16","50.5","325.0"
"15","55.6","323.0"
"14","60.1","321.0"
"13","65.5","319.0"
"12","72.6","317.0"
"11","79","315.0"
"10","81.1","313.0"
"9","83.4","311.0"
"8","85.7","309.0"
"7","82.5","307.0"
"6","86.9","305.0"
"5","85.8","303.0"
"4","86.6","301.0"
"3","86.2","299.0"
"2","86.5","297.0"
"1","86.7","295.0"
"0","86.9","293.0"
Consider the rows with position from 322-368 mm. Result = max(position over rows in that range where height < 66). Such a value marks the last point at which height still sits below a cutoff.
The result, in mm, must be 353.0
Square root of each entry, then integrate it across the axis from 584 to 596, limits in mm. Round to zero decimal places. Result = 98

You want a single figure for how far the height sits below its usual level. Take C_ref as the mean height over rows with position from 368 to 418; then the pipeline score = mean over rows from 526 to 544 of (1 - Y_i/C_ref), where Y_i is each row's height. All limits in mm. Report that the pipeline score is 0.14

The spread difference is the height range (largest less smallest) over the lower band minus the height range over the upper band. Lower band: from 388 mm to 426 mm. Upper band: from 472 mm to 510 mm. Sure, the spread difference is -7.3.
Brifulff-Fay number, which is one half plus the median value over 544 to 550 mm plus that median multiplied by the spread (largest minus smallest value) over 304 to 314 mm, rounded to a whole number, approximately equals 424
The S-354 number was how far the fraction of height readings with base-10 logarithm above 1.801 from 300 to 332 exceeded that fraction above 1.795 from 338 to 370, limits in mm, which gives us 0.1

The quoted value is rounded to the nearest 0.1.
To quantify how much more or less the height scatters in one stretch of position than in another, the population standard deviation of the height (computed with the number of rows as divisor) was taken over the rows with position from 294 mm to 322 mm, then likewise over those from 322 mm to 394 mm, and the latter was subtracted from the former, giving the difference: -7.8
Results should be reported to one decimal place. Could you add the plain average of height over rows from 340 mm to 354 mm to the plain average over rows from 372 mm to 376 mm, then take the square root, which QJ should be 11.1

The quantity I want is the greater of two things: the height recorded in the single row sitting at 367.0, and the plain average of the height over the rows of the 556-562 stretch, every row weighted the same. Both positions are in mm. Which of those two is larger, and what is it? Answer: 71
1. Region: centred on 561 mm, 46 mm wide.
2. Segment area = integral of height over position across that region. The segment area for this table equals 2901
